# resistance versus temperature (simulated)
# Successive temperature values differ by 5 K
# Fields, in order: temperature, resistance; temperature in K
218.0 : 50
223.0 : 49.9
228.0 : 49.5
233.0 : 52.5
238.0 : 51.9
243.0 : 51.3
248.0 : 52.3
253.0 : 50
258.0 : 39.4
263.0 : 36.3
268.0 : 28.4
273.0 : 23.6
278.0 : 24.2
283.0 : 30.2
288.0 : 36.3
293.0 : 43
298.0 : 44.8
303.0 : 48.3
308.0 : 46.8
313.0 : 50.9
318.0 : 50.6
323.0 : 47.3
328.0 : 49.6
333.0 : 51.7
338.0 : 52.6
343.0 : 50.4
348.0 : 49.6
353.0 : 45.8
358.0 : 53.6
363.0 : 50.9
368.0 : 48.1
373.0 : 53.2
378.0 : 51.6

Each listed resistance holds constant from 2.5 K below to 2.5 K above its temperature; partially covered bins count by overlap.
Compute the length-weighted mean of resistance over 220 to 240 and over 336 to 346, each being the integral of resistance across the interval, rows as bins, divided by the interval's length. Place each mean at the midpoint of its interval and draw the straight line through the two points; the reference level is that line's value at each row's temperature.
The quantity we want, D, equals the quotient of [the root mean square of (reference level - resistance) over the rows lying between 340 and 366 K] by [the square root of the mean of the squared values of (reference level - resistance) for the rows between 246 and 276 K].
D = 0.2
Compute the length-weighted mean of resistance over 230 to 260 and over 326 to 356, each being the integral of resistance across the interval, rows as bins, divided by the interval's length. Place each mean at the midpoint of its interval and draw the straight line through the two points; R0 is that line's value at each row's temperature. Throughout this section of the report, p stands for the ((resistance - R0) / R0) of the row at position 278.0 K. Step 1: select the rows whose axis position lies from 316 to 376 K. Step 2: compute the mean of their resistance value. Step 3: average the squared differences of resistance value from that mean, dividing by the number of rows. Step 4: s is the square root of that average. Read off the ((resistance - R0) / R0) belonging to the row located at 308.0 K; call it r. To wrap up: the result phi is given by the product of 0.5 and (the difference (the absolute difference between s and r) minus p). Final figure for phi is 1.4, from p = -0.51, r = -0.062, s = 2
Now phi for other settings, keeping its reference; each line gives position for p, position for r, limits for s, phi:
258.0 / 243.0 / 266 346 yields 5.1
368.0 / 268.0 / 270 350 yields 5.0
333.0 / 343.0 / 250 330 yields 4.6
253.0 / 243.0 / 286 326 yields 2.2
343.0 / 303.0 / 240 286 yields 5.5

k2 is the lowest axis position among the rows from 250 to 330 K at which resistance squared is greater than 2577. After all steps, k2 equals 313.0 K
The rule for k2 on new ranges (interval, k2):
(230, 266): 233.0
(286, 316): 313.0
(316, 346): 333.0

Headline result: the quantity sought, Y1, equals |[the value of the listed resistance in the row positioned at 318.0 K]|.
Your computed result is 51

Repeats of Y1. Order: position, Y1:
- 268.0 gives 28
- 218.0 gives 50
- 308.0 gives 47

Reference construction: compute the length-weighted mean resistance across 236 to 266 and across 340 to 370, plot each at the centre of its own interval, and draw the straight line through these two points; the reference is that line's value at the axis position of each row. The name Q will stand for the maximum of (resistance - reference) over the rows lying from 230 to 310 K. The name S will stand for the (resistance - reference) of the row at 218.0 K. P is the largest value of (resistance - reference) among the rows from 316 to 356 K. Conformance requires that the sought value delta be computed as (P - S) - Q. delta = -8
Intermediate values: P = 3.3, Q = 6.6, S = 5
